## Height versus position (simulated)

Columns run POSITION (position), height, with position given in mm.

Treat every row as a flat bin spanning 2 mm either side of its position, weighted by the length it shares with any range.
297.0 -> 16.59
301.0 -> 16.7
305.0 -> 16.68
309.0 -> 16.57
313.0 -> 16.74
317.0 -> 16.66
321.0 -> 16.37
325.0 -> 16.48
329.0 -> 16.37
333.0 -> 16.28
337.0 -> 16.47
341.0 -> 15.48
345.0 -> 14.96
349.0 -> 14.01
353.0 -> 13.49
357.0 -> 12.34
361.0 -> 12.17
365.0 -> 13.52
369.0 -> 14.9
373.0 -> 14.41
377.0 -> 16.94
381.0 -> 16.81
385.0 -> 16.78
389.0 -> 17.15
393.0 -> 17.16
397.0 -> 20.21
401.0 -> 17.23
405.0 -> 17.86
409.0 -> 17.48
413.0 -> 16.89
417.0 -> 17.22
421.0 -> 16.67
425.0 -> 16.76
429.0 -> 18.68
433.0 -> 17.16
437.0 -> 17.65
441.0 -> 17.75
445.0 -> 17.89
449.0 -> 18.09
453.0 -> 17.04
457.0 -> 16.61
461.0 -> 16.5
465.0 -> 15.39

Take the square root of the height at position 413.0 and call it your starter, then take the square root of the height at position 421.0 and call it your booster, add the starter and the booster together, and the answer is 8.19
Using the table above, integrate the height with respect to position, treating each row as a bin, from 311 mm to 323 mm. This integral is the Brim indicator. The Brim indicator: 199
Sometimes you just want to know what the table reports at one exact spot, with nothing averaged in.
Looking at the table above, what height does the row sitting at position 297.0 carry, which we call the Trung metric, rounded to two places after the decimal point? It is 16.59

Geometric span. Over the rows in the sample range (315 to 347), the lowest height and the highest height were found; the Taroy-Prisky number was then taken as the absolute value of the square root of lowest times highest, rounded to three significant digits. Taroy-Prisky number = 15.8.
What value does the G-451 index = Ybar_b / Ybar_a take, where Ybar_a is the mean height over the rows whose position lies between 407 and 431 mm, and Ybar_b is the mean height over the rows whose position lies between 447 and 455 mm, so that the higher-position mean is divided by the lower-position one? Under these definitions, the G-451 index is 1.02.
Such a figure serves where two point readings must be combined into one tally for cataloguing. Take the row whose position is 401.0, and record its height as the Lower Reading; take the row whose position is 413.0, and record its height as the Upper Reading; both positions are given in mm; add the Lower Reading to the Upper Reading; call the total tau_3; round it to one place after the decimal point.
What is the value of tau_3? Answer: 34.1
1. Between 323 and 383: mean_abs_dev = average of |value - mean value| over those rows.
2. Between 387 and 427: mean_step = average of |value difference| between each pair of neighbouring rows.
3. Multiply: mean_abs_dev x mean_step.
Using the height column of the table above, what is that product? 1.28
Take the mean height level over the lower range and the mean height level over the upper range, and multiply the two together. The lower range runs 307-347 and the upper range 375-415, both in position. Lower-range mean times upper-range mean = 283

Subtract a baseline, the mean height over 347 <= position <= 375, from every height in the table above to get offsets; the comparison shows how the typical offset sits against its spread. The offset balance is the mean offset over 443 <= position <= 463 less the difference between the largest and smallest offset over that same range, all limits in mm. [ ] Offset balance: 2.1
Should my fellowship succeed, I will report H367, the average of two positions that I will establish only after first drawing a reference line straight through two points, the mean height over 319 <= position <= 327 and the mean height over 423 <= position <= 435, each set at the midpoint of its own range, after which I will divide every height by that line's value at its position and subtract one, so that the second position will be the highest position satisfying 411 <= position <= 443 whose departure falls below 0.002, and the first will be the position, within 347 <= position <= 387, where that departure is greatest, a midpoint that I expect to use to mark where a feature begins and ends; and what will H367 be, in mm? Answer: 407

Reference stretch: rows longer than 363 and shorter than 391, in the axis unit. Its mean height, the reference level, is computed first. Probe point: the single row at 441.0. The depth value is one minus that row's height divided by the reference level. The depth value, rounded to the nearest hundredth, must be -0.12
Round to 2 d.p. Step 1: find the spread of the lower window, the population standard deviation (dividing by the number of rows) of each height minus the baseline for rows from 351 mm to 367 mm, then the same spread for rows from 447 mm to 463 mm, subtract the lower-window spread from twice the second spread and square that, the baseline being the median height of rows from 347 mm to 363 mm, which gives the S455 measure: 0.39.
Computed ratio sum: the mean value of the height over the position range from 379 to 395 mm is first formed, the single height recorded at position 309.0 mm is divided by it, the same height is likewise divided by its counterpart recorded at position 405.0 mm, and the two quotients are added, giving 1.90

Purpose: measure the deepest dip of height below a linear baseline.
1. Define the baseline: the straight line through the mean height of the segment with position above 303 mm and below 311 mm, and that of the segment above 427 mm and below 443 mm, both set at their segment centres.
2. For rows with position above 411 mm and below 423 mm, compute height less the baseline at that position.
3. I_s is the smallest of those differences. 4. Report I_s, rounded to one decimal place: -1.0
